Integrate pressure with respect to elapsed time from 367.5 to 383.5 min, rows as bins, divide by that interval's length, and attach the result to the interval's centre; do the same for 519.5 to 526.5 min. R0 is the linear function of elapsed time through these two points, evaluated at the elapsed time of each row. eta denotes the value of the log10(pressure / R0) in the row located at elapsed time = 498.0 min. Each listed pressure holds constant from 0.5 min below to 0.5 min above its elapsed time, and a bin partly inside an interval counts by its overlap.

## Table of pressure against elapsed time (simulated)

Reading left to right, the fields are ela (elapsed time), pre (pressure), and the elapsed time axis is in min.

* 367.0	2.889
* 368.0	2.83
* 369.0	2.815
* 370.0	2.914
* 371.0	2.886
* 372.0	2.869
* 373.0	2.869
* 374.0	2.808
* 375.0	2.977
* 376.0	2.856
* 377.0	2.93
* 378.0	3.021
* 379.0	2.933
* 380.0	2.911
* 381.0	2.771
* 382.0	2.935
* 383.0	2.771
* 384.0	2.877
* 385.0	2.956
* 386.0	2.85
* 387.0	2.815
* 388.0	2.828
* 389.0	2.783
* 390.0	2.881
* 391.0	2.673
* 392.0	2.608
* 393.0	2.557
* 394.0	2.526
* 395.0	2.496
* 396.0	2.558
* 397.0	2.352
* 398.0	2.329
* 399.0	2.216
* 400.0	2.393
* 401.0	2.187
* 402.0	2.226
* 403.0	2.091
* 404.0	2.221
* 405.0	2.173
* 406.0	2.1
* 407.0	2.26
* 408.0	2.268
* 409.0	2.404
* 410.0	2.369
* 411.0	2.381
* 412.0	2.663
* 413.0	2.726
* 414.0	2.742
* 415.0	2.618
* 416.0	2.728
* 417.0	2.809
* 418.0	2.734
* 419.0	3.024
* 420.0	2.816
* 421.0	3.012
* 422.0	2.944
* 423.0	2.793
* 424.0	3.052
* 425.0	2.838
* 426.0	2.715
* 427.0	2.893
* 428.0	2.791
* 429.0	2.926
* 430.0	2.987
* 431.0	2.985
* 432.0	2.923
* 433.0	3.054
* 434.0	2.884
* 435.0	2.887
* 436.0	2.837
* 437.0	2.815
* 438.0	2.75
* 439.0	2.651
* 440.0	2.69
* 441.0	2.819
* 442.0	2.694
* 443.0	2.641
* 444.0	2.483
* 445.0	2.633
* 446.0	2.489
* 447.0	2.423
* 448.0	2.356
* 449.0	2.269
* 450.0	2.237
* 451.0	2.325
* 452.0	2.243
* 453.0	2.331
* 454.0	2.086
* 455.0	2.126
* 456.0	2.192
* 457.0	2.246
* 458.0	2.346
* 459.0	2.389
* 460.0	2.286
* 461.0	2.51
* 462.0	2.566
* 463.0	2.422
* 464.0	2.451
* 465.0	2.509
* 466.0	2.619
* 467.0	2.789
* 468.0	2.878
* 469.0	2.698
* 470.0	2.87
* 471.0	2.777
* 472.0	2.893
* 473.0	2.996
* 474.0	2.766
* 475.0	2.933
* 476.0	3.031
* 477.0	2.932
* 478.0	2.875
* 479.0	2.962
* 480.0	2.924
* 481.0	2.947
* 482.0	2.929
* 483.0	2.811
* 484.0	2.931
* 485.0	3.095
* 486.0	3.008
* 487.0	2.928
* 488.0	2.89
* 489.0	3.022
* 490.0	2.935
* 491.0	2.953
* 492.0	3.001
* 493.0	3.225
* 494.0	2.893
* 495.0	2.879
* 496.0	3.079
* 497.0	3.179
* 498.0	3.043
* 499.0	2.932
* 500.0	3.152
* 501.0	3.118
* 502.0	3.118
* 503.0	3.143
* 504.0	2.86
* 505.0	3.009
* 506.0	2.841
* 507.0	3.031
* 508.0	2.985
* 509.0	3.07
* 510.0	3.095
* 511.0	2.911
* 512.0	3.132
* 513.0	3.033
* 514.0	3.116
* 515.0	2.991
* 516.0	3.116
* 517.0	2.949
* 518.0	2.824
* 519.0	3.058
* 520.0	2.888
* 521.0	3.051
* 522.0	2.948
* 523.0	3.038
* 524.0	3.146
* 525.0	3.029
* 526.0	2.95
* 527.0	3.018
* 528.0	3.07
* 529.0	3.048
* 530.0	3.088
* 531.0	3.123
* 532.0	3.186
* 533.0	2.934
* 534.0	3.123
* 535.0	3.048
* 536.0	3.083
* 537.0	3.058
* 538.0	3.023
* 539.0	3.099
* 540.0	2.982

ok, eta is 0.008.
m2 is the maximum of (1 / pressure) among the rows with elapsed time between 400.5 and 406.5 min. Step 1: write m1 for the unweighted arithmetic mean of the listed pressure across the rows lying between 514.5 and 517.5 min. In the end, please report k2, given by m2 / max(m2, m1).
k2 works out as 0.158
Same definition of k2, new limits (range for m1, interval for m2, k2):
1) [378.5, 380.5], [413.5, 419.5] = 0.131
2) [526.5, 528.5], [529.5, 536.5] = 0.112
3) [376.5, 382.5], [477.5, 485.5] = 0.122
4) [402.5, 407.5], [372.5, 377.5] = 0.164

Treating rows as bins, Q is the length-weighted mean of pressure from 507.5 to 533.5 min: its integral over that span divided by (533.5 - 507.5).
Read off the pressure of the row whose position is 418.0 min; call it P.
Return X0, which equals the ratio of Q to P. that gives 1.11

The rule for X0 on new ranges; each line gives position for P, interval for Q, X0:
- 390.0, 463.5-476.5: 0.97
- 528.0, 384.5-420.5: 0.83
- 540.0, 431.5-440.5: 0.95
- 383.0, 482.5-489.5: 1.07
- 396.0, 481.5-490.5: 1.15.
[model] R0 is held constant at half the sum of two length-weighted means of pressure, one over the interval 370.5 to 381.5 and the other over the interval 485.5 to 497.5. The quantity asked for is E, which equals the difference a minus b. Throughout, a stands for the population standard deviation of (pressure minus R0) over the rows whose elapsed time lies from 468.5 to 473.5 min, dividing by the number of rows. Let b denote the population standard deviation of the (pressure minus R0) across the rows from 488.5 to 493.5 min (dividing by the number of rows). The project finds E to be -0.002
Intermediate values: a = 0.10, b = 0.104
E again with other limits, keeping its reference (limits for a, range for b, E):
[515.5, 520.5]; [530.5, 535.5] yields 0.021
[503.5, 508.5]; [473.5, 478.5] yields -0.008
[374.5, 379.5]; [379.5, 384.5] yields -0.015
